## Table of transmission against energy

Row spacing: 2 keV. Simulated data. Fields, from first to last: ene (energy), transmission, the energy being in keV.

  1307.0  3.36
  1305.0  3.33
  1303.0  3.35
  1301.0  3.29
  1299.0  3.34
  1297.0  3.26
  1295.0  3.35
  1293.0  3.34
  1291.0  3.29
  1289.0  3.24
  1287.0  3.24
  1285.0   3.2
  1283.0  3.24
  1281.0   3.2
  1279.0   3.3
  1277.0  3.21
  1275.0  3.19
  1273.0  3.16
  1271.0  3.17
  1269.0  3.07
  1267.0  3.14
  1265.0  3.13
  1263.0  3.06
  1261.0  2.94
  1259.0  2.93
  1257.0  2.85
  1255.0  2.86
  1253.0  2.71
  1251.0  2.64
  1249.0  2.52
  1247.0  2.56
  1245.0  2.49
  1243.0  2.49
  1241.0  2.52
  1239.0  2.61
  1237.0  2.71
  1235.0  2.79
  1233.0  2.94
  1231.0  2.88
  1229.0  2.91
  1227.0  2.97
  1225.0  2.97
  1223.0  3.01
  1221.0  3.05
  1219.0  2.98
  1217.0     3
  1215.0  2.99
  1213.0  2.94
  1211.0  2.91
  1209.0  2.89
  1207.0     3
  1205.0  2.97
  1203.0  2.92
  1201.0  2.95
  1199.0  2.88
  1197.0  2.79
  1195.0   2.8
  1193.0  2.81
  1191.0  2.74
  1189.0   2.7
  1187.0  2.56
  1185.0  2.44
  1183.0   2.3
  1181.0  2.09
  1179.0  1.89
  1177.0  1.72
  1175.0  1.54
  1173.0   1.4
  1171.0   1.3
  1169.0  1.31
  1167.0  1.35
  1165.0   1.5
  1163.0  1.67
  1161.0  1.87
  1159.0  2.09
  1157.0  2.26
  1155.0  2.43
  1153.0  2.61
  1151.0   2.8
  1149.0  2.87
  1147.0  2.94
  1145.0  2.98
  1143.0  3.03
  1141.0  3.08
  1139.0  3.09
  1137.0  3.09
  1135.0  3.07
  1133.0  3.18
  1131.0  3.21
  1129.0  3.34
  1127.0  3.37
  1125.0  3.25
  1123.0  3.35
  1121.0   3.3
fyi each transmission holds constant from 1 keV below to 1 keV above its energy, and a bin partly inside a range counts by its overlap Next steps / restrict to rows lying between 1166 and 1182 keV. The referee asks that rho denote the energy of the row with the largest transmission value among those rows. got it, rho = 1181.0 keV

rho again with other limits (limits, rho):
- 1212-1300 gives 1295.0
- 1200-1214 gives 1207.0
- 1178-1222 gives 1221.0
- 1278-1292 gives 1279.0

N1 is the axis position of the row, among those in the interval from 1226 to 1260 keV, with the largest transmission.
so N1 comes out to 1227.0 keV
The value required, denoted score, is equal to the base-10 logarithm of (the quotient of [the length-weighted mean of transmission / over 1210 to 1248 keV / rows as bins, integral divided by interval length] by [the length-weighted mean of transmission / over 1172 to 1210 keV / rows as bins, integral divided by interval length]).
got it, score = 0.05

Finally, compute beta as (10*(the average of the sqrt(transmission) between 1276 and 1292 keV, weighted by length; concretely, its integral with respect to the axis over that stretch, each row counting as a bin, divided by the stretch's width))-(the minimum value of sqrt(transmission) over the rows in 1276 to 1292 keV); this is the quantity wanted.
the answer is 16.2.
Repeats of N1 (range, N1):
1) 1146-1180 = 1147.0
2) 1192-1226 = 1221.0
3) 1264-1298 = 1295.0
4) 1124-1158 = 1127.0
